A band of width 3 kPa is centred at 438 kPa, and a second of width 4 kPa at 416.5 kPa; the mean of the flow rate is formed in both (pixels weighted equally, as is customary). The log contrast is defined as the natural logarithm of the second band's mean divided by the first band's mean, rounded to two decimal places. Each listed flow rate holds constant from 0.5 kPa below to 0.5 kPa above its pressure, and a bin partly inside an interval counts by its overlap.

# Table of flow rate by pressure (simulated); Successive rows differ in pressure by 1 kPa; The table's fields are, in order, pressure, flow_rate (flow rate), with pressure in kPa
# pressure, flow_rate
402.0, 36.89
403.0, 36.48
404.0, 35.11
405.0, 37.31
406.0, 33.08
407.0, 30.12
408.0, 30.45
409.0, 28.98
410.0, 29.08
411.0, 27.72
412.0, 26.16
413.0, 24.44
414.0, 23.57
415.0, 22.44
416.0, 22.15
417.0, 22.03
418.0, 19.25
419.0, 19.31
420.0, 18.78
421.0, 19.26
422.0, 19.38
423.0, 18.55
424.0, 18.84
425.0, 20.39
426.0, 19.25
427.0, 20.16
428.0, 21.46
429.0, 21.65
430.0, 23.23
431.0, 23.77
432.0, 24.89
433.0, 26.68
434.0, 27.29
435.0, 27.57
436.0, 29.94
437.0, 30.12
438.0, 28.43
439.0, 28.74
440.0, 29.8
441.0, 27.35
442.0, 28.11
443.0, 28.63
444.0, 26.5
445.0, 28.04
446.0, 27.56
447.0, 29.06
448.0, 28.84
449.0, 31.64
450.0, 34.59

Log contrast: -0.30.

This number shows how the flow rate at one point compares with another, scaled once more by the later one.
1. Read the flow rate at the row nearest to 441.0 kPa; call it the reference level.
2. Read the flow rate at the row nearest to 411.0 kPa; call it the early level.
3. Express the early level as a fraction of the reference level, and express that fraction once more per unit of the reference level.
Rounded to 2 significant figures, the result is 0.037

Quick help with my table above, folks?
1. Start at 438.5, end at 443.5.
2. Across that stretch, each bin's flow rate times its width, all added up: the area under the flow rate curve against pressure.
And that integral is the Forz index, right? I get 143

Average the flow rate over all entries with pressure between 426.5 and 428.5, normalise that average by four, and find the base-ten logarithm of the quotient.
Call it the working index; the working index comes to 0.72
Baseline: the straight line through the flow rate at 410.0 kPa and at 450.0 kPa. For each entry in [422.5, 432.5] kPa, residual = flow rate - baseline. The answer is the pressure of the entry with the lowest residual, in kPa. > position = 423.0 kPa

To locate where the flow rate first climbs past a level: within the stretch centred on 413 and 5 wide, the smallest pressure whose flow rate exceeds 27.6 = 411.0 kPa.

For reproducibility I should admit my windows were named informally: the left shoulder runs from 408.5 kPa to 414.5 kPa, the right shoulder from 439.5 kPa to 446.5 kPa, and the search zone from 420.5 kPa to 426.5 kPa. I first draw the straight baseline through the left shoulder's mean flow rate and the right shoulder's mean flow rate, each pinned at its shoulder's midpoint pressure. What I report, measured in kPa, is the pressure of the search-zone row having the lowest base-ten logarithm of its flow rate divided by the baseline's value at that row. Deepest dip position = 423.0 kPa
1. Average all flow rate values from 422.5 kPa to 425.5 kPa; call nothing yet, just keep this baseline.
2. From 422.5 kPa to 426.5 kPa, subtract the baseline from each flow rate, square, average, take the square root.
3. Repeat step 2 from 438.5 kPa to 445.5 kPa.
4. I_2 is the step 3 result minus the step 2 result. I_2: 8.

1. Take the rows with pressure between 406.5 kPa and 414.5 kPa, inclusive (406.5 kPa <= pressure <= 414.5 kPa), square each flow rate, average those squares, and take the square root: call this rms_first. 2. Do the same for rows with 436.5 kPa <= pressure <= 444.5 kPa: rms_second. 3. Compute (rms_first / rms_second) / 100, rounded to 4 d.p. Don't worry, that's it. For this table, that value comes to 0.0097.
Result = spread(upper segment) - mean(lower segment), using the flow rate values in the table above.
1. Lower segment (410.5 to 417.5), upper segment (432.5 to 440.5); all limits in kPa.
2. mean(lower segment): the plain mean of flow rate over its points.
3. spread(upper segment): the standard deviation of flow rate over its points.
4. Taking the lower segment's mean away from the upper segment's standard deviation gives -22.8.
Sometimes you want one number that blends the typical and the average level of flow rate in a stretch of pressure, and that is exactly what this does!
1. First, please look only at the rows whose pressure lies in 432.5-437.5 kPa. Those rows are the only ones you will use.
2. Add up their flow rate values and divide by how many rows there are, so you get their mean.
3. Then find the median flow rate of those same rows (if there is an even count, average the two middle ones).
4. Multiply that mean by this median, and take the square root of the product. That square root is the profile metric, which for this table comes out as 27.9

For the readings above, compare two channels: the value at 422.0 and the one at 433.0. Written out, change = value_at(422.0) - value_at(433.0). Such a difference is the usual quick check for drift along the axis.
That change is -7.3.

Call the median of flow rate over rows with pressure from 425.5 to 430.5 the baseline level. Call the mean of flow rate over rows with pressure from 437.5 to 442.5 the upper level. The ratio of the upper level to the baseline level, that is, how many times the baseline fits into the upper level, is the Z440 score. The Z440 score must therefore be 1.33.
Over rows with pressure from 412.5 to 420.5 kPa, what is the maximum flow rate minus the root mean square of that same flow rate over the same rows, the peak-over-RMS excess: 2.9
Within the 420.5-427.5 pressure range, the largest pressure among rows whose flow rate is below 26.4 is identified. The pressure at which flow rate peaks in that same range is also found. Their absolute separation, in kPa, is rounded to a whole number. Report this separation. 2 kPa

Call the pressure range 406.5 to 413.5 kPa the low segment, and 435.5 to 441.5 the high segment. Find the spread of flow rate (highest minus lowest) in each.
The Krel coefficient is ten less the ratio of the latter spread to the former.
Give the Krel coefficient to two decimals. 9.54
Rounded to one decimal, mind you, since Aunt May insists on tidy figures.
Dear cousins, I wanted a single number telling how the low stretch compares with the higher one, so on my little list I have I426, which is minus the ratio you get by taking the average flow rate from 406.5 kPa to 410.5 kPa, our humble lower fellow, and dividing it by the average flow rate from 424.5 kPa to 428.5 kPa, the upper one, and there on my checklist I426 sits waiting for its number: -1.5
